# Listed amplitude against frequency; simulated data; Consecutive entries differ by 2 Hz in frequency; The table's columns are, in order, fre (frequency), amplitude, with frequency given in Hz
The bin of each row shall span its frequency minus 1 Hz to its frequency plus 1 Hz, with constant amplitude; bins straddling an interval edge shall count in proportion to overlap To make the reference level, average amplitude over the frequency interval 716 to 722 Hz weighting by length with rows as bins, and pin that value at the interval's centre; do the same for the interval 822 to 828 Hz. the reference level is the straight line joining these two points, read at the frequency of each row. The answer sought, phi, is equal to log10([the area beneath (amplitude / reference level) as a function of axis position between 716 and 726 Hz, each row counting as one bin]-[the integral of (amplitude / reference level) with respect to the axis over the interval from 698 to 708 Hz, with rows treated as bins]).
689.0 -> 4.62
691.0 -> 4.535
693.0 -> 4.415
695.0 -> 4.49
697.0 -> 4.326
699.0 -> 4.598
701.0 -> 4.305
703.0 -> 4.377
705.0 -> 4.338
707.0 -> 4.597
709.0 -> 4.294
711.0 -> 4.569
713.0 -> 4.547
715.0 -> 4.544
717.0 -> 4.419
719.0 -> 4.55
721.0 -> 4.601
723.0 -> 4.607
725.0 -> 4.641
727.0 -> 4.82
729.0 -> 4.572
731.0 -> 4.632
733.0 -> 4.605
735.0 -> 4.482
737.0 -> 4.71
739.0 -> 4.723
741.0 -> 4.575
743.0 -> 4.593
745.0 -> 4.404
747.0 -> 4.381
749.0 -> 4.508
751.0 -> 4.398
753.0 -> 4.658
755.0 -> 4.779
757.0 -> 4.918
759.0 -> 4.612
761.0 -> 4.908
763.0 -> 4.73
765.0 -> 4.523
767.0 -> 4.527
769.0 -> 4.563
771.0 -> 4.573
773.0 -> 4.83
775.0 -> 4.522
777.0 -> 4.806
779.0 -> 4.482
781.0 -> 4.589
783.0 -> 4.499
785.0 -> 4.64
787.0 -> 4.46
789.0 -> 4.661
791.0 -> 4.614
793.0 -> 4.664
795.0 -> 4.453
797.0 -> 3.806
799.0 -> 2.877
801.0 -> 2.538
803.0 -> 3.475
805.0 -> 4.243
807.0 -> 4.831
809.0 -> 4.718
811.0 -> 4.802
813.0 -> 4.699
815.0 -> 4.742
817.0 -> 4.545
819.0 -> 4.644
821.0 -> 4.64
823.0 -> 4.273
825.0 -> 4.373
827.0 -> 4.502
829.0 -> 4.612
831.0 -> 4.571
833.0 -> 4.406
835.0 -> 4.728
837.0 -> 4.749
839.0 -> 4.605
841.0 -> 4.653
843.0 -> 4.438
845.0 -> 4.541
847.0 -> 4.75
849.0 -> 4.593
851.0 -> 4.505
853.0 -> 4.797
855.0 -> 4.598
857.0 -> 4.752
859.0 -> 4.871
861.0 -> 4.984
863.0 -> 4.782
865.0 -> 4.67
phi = -0.5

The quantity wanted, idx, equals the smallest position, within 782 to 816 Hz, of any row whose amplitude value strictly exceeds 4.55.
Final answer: 785.0 Hz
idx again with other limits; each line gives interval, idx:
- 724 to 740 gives 725.0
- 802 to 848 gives 807.0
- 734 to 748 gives 737.0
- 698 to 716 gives 699.0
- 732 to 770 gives 733.0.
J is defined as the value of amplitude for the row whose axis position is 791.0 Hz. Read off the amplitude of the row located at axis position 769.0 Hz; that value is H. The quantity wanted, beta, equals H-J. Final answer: -0.05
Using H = 4.563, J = 4.614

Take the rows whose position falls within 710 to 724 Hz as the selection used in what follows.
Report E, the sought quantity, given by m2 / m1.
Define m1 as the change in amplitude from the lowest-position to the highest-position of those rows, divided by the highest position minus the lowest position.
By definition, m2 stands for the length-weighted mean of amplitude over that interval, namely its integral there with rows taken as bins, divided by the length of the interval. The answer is 1436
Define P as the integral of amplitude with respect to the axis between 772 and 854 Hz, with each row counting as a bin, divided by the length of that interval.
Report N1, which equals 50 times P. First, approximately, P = 4.46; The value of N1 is 223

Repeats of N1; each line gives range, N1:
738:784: 231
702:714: 223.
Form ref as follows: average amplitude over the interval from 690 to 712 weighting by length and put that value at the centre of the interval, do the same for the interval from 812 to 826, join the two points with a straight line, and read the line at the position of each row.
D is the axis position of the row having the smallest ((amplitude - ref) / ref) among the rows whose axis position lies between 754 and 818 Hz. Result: 801.0 Hz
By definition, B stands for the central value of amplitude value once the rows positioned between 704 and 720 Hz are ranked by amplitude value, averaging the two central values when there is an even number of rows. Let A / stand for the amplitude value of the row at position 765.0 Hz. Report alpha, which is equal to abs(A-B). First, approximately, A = 4.523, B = 4.55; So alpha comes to 0.02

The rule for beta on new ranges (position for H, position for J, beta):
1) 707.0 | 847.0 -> -0.15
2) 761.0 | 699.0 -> 0.31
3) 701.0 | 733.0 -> -0.30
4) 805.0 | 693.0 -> -0.17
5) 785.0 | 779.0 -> 0.16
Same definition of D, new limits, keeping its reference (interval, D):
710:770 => 747.0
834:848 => 843.0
